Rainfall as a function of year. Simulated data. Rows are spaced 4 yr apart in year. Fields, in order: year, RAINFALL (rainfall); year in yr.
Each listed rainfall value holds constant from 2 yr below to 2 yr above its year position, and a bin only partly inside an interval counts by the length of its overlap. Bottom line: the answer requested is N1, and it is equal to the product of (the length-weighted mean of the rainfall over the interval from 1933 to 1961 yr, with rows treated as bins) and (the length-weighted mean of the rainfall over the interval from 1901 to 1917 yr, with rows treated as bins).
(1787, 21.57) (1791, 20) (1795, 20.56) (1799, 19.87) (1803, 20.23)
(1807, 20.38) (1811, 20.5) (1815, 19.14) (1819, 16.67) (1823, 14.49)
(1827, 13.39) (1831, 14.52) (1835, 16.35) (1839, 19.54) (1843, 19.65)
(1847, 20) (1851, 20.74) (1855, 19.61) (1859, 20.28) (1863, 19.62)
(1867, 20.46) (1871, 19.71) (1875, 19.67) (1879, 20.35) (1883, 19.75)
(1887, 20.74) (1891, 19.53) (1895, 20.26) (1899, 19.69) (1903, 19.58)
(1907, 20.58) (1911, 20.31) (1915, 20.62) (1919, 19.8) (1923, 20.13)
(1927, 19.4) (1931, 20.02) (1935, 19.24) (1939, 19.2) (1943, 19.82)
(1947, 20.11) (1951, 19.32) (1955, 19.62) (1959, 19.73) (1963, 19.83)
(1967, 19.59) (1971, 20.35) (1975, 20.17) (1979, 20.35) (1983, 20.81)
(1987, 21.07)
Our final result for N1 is 397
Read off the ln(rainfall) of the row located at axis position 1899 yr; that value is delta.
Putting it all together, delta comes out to 2.98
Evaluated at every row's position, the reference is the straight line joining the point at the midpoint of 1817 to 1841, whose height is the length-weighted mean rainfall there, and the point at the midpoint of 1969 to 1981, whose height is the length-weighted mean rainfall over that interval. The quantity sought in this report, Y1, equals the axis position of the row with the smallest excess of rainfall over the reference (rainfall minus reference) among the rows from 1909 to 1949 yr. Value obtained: 1939 yr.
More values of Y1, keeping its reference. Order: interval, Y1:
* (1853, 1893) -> 1891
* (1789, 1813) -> 1799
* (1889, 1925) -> 1919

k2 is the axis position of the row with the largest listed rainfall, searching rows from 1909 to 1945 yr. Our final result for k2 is 1915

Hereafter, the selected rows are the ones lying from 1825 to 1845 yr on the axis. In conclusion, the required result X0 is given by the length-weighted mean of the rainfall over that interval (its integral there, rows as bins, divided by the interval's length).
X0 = 16.7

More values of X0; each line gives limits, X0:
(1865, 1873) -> 20.1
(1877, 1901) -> 20.1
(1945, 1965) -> 19.7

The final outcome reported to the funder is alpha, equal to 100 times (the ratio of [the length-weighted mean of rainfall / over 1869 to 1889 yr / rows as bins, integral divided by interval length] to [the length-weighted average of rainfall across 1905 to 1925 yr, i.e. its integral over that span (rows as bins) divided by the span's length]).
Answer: 99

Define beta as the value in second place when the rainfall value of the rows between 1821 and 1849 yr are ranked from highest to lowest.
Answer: 19.65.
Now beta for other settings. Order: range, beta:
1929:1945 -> 19.82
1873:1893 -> 20.35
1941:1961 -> 19.82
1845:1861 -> 20.28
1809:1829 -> 19.14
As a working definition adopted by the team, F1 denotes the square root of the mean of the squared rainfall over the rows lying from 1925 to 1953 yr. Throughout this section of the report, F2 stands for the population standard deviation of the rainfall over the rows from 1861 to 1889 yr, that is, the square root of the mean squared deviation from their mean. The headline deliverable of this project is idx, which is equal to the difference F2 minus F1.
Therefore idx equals -19.2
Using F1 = 19.6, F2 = 0.4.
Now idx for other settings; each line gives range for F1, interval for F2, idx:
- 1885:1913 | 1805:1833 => -17.3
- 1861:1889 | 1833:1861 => -18.7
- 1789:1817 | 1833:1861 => -18.8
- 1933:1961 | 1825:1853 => -16.8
